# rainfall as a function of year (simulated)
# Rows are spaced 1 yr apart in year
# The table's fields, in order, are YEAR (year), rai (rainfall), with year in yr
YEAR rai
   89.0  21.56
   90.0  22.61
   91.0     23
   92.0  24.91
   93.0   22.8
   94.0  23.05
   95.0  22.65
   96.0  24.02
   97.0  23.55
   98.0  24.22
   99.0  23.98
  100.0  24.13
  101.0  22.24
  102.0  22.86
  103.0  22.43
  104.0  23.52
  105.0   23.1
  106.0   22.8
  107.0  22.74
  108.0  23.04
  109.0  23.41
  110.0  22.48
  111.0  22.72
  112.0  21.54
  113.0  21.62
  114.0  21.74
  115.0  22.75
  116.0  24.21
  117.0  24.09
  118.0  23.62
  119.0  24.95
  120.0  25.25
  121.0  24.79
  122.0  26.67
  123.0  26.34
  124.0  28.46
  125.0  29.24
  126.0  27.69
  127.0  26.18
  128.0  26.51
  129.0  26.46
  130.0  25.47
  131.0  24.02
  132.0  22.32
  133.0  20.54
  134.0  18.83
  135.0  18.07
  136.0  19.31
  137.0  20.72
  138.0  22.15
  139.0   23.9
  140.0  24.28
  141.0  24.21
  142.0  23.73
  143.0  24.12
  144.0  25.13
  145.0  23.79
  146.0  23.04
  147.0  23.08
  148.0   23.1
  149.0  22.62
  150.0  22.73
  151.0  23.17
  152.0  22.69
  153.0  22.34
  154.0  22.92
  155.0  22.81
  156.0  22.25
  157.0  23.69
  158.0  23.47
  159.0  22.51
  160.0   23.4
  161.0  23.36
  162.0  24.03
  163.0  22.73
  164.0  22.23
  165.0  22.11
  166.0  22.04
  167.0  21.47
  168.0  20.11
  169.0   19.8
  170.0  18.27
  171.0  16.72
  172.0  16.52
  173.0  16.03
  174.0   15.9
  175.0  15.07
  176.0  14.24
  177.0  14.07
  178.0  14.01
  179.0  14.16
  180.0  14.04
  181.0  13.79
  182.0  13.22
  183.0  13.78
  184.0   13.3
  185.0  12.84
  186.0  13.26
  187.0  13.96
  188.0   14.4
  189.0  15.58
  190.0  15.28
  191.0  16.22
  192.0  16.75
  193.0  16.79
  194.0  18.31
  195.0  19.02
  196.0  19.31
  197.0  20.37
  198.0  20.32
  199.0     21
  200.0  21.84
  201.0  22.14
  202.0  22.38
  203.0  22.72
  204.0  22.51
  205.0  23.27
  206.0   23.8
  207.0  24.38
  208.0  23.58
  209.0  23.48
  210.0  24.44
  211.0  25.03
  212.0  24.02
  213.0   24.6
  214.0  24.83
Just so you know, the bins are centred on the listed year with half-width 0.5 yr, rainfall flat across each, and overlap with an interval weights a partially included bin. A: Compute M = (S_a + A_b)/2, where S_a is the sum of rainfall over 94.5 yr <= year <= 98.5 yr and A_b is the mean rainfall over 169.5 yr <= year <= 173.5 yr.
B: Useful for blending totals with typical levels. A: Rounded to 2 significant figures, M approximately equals 56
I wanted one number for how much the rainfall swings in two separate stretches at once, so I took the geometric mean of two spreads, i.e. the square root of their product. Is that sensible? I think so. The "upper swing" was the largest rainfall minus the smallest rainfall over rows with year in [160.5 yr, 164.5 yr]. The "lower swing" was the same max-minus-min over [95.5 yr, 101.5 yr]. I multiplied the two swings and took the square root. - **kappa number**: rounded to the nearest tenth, 1.9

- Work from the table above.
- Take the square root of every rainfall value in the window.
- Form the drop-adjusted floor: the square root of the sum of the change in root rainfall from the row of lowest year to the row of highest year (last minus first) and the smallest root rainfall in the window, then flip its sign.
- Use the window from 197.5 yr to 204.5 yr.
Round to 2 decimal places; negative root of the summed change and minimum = -2.18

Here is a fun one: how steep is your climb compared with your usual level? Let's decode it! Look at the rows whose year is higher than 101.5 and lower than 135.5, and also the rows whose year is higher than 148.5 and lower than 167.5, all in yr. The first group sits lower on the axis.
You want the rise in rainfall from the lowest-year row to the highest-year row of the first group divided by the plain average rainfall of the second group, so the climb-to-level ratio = -0.21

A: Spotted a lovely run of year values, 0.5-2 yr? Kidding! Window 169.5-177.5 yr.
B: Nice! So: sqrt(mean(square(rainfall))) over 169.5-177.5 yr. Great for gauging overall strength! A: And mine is 15.9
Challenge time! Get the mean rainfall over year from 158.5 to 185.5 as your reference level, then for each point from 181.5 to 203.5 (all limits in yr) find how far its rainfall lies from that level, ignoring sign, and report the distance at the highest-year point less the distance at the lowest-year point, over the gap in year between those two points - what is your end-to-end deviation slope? 0.019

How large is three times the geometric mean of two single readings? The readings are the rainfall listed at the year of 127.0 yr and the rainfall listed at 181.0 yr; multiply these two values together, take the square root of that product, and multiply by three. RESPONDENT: 57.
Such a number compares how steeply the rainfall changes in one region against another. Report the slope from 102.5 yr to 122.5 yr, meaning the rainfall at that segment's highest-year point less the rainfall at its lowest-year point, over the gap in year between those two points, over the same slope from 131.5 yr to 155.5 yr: 10.5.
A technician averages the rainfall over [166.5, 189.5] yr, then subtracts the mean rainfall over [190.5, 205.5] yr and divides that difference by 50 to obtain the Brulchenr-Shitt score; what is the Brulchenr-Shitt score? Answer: -0.10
